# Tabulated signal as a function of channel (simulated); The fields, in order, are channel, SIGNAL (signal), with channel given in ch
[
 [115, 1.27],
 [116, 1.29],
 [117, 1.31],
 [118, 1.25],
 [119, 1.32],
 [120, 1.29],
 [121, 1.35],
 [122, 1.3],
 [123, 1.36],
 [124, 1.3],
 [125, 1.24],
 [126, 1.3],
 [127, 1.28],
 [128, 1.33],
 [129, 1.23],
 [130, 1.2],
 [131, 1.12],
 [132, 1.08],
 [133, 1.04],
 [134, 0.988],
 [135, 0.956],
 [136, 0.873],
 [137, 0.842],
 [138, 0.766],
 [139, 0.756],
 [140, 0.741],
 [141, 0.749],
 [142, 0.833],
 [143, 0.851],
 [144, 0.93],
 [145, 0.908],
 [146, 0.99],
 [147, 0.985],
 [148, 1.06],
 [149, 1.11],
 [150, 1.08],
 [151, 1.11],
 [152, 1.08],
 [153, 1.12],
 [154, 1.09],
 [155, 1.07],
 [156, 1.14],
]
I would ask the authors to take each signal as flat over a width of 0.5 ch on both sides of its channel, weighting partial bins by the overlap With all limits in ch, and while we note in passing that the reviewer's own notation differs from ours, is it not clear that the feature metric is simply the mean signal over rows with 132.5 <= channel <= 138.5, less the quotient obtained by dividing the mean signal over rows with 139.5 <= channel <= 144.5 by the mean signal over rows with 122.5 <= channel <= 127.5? 0.28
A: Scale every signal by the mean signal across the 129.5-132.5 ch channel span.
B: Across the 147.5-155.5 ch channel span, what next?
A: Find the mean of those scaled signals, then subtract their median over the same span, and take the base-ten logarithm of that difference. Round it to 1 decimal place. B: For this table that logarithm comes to -2.4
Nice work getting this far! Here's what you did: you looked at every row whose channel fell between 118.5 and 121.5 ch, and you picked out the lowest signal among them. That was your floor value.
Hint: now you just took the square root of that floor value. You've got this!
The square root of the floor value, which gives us 1.14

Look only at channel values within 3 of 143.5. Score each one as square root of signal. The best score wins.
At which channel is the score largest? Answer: 146 ch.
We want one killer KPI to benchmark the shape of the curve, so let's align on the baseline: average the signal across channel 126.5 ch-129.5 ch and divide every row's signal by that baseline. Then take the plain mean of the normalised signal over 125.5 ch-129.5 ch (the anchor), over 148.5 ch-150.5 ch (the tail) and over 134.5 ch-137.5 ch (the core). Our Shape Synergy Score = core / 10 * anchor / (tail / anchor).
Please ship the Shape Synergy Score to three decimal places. 0.082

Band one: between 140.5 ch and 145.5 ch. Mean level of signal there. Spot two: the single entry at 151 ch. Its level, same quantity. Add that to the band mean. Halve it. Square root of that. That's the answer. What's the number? 0.99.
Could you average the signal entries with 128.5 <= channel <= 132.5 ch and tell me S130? 1.2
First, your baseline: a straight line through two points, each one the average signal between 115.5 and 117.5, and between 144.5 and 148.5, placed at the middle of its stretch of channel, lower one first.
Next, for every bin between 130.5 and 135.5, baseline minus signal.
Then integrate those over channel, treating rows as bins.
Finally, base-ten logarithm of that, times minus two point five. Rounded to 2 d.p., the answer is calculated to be 0.86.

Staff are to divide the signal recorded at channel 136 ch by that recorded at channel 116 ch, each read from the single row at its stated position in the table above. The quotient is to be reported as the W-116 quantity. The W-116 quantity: 0.68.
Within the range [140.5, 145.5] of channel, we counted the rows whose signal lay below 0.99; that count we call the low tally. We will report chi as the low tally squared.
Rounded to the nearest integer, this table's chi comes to 25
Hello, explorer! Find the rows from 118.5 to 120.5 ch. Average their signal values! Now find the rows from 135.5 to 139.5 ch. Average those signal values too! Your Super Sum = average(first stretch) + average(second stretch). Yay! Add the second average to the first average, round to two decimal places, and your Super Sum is 2.11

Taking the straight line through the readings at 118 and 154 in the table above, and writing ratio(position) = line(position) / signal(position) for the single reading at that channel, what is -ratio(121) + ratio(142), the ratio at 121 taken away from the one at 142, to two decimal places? 0.46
